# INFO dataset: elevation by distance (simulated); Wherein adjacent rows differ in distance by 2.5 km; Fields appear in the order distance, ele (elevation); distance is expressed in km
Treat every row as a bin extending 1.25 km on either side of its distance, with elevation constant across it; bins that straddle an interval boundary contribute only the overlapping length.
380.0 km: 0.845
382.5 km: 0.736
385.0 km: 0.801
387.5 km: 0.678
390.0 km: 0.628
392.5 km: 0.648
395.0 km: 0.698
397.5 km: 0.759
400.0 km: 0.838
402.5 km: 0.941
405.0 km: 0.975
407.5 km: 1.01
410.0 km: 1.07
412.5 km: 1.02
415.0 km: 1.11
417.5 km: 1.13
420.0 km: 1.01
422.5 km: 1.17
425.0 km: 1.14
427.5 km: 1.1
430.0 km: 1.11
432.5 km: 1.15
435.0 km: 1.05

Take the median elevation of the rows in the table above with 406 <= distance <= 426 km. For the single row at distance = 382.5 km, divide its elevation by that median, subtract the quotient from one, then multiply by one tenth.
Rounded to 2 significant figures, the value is 0.032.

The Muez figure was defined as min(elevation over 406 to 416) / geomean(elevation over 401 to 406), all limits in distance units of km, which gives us 1.05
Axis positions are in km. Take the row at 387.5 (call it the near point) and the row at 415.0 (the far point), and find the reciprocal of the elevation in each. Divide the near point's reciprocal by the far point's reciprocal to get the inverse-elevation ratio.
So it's 1.64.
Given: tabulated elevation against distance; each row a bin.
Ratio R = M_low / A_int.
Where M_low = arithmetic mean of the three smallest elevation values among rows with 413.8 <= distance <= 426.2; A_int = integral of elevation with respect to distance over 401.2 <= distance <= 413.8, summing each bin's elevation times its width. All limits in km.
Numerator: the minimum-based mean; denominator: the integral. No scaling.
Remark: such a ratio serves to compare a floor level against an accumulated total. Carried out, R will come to 0.086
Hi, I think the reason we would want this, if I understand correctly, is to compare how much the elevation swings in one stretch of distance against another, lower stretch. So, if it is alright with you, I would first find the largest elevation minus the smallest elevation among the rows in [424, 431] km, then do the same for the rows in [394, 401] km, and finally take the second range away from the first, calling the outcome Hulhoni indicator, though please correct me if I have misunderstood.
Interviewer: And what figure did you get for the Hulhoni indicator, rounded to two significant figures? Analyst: -0.10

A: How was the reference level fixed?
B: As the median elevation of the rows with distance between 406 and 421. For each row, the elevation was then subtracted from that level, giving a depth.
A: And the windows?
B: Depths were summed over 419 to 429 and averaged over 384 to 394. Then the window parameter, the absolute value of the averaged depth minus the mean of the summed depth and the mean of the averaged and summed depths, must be 0.4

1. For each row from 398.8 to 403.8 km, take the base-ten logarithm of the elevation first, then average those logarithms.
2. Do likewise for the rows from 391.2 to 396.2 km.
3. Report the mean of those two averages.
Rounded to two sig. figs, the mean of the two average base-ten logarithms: -0.11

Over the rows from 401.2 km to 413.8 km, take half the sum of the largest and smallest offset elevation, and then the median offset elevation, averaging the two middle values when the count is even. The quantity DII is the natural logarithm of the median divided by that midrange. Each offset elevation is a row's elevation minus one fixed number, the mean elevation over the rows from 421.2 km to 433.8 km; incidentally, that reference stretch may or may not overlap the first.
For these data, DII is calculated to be -0.04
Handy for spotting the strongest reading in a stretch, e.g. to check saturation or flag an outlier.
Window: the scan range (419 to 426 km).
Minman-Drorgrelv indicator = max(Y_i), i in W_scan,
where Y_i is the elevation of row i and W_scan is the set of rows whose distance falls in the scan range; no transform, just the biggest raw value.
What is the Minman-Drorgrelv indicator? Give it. 1.17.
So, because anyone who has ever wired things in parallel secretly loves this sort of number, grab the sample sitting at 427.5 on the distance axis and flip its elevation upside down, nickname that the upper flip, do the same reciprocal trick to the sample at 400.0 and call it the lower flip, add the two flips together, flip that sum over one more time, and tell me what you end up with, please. 0.48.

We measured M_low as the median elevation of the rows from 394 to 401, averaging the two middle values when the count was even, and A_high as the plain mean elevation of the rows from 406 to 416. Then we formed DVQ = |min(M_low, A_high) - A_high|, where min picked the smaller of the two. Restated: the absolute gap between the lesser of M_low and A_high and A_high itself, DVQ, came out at 0.29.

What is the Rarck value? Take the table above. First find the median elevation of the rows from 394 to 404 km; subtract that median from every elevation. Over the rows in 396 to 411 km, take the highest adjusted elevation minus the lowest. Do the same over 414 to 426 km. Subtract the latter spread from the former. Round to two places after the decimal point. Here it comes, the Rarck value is 0.15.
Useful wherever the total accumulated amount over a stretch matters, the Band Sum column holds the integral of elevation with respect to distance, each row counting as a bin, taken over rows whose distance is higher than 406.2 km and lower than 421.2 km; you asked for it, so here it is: 15.9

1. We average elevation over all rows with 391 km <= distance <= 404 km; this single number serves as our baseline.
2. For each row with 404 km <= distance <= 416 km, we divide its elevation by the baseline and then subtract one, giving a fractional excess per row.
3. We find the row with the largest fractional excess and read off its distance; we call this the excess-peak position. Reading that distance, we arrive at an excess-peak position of 415.0 km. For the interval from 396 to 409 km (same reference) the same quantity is 407.5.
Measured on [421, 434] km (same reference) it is 422.5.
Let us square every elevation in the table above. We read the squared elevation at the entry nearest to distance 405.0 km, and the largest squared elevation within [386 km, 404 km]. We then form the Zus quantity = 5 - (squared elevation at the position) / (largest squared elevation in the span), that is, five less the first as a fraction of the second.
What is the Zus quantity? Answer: 3.9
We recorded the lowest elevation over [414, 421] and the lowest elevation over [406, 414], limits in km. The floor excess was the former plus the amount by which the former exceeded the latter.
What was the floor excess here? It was 1.01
